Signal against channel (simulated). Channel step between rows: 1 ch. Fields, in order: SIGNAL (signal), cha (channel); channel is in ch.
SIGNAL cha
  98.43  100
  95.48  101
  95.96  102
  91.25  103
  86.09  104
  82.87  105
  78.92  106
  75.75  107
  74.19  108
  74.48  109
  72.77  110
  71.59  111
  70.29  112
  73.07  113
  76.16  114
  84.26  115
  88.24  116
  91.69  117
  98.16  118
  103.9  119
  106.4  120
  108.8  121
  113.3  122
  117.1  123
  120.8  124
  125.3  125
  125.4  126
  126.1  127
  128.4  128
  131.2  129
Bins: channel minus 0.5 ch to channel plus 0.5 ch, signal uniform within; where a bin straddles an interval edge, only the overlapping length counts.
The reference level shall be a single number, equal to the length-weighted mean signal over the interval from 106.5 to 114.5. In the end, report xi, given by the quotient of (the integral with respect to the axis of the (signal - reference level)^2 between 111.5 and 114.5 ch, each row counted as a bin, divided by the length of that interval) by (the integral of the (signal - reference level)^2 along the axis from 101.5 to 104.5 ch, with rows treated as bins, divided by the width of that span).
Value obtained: 0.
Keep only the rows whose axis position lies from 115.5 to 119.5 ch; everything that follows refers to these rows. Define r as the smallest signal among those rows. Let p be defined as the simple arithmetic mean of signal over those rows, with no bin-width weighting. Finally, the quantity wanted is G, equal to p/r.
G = 1.08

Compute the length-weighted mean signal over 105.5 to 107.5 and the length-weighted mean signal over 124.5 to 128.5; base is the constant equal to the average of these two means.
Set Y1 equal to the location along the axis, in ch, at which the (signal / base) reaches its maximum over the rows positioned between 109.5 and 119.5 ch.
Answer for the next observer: 119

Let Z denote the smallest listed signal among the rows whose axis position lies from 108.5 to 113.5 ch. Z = 70.29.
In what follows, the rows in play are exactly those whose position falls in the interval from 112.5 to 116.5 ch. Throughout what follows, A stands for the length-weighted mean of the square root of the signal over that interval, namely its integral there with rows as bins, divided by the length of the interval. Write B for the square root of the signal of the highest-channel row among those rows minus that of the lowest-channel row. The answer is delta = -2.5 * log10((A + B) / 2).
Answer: -1.73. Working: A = 9.0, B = 0.8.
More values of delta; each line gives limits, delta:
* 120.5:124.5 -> -1.88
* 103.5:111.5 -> -1.50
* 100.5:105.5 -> -1.61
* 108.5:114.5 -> -1.59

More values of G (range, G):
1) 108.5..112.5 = 1.03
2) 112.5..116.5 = 1.10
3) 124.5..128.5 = 1.01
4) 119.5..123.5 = 1.05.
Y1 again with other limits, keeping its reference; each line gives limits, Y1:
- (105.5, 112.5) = 106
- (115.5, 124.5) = 124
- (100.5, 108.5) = 102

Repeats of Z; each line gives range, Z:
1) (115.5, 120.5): 88.24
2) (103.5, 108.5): 74.19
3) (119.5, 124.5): 106.4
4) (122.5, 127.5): 117.1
